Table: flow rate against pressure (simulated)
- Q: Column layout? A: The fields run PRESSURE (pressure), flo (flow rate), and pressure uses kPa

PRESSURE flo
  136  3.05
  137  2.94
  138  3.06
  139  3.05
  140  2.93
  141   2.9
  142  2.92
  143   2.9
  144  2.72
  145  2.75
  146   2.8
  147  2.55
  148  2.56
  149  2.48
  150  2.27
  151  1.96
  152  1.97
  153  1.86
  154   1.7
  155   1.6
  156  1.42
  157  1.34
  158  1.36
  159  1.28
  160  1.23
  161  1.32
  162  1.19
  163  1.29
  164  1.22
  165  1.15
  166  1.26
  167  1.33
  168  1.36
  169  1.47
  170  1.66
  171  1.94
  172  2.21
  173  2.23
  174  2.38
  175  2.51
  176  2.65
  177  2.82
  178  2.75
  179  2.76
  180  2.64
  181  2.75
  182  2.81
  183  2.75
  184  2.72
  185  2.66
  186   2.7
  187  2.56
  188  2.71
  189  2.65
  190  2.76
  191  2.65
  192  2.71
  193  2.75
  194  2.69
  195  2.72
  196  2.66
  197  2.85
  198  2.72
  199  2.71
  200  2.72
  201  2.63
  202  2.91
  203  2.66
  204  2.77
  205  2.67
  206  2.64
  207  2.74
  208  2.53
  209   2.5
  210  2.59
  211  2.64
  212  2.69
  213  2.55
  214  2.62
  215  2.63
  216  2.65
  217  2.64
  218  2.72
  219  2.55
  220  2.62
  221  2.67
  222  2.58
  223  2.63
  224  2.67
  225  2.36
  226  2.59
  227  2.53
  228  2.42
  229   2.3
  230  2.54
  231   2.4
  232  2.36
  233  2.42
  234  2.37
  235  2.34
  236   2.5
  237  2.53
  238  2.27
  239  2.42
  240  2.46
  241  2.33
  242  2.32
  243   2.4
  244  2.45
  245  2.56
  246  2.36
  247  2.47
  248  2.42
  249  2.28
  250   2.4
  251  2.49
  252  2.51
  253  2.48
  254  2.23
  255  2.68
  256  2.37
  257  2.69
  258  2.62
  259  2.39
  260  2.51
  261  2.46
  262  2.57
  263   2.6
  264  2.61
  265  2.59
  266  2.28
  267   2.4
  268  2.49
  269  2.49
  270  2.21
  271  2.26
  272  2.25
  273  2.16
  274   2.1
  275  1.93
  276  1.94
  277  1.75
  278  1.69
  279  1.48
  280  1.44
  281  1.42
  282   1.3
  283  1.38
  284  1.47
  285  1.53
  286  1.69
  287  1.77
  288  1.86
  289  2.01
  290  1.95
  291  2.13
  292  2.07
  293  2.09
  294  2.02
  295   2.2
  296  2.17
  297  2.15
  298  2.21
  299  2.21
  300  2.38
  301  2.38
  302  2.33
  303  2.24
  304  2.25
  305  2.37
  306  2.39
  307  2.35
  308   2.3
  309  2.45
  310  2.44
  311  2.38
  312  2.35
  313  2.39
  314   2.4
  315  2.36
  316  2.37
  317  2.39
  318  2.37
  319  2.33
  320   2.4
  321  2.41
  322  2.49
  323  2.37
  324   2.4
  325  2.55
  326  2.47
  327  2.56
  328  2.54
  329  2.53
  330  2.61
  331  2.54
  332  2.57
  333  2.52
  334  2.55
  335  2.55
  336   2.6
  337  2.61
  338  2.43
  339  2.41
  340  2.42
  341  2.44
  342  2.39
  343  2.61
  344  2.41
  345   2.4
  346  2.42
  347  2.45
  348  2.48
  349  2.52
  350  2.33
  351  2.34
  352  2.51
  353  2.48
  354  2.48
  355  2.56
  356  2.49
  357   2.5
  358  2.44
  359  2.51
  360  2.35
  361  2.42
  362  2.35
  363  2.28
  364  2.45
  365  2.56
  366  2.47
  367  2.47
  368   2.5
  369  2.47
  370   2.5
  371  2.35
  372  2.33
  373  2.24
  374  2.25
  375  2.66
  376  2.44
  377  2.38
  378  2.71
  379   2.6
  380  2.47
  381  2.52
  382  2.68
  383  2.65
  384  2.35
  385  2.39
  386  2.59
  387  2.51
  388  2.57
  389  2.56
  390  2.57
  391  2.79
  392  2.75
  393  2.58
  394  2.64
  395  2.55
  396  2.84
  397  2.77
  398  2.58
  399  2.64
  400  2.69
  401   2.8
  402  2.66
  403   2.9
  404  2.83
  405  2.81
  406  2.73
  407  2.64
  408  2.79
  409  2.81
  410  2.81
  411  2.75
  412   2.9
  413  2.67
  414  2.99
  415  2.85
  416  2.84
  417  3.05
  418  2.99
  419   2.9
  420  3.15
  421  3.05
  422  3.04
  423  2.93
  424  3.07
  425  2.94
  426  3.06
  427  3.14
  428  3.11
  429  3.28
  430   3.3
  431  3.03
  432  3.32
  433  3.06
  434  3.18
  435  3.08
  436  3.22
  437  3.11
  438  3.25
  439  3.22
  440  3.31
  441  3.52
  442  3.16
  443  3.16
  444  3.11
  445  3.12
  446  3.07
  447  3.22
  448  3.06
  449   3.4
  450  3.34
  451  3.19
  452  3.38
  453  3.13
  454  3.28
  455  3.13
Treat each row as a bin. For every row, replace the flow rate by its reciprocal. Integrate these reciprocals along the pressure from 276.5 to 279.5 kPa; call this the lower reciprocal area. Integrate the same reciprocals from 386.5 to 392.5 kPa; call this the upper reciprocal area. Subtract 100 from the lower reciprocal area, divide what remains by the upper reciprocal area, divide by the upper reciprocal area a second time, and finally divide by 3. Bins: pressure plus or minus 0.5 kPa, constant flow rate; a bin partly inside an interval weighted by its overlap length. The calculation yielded -6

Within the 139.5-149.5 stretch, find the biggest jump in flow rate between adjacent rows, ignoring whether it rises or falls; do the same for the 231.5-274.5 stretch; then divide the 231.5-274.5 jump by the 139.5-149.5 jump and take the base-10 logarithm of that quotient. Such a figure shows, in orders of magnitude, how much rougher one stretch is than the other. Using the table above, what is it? 0.26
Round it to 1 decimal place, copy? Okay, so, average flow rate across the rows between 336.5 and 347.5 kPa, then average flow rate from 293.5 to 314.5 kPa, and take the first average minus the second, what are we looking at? 0.2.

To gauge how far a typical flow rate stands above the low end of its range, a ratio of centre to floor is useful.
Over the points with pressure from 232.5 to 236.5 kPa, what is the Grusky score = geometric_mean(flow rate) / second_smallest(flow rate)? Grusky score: 1.02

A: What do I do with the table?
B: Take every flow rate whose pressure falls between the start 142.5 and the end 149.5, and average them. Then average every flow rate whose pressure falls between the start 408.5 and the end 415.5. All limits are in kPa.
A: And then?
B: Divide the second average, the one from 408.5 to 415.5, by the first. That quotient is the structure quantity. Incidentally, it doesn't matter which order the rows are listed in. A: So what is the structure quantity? 1.1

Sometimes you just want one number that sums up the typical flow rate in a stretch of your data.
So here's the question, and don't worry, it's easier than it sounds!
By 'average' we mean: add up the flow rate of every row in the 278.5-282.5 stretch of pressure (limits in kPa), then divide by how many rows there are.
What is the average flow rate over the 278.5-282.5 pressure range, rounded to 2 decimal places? 1.41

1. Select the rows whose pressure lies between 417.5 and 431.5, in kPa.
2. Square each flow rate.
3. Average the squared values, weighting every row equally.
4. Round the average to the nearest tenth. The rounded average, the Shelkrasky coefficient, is 9.4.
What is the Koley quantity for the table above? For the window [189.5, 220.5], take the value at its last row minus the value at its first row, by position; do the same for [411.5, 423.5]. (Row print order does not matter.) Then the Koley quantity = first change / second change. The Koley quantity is -4.7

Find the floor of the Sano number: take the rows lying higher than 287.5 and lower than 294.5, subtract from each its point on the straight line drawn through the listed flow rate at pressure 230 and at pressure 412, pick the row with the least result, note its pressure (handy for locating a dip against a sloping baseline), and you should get 288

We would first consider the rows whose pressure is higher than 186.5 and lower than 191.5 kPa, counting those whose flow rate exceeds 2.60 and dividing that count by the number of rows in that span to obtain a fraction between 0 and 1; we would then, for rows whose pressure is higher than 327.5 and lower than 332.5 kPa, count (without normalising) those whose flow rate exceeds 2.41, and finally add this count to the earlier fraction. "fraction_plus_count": 5.8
